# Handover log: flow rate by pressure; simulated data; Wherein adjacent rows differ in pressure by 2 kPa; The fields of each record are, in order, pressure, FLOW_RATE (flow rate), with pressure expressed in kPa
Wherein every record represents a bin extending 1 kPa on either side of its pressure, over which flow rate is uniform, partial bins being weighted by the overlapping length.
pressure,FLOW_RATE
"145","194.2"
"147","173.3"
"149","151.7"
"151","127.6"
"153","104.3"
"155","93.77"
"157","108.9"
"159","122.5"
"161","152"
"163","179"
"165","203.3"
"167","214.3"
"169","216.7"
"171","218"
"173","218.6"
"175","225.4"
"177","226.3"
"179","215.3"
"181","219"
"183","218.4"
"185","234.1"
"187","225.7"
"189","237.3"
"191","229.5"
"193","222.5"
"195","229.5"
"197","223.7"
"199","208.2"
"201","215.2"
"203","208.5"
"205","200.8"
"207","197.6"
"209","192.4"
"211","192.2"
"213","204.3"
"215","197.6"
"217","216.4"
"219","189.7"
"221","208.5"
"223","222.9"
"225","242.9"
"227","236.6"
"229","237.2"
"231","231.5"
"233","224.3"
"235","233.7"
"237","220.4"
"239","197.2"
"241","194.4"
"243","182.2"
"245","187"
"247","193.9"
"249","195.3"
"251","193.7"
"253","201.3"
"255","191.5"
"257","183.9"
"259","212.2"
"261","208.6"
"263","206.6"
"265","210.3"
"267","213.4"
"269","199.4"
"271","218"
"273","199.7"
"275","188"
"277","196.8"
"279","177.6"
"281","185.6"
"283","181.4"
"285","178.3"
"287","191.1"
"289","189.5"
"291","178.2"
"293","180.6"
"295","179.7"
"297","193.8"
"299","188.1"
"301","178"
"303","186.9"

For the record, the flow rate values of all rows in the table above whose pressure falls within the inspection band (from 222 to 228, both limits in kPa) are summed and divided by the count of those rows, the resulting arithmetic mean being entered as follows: 234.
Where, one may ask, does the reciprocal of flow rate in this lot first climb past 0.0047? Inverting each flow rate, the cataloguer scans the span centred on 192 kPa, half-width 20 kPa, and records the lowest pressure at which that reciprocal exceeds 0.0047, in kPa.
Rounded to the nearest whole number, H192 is 199 kPa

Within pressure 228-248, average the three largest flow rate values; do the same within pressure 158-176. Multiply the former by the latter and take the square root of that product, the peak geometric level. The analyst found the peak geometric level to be 227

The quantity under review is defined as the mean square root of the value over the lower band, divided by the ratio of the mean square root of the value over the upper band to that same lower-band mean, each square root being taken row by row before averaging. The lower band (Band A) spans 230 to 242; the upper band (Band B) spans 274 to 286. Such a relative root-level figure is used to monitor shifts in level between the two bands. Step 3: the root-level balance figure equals 15.9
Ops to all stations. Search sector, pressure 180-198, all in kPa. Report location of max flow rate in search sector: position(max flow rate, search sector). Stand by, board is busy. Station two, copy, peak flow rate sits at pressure 189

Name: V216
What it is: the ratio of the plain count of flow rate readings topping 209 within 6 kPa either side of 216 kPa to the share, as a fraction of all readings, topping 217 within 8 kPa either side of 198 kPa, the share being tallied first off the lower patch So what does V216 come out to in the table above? 2.0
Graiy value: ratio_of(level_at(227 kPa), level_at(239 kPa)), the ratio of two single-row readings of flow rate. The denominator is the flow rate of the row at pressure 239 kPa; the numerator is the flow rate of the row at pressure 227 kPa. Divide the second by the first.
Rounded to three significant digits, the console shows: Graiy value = 1.20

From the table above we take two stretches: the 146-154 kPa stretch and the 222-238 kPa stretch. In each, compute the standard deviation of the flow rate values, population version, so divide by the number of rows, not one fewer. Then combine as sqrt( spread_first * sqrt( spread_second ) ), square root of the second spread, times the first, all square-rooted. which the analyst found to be 8.4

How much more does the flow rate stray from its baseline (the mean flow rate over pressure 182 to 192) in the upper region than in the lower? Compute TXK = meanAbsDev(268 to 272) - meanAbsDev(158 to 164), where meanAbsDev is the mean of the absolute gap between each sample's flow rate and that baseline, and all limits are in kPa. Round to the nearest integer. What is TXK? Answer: -58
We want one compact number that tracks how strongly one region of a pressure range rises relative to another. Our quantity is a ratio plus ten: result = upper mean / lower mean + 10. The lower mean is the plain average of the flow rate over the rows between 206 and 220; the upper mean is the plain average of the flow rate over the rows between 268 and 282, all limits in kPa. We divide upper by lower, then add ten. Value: 11.0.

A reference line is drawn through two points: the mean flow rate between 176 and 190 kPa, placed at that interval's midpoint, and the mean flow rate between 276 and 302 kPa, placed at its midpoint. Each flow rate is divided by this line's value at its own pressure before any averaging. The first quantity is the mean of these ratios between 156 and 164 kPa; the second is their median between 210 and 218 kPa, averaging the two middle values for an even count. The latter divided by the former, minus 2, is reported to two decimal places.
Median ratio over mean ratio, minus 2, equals -0.43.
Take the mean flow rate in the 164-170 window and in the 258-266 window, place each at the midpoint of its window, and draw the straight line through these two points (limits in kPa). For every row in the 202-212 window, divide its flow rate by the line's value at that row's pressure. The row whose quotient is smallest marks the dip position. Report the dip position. 211 kPa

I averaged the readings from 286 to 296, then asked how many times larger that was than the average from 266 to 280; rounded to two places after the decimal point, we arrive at 0.92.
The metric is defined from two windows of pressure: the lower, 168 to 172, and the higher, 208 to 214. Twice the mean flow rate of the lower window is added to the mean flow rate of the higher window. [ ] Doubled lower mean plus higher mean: 631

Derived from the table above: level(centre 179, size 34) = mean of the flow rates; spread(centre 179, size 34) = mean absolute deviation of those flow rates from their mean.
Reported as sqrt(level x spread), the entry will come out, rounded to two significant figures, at 44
